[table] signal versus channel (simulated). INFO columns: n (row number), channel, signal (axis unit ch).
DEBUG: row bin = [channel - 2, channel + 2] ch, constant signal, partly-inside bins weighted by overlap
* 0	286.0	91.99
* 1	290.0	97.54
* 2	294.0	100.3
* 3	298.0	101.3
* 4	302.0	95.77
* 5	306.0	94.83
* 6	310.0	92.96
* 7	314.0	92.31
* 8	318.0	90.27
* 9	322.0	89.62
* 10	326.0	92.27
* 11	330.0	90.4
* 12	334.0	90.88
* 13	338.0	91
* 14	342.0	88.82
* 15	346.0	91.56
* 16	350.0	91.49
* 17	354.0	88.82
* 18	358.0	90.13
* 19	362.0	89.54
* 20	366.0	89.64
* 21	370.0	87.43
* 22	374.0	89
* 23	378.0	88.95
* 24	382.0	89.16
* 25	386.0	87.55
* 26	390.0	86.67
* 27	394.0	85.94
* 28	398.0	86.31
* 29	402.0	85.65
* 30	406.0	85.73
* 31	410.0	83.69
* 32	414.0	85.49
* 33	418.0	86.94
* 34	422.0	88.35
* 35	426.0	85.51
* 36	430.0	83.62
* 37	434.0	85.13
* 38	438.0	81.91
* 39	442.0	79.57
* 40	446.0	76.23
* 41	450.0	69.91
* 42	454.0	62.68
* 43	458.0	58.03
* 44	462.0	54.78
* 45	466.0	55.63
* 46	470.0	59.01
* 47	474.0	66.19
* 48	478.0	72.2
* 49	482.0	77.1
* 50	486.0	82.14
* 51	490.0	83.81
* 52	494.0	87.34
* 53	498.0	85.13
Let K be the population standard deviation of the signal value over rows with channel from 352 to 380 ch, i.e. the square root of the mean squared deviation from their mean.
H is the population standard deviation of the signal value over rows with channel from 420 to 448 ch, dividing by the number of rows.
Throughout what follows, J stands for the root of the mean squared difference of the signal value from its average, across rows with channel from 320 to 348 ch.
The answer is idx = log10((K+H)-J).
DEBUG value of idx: 0.54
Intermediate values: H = 3.8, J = 1.08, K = 0.8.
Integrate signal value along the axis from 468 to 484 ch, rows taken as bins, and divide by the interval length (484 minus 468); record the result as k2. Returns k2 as 69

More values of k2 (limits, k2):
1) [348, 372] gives 90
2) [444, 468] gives 63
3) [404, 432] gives 86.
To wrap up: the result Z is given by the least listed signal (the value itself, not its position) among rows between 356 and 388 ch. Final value 87.43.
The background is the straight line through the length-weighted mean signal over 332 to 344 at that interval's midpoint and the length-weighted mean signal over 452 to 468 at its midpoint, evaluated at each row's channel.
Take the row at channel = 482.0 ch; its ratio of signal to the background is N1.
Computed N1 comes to 1.5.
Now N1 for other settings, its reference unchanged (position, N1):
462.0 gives 1.0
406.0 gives 1.2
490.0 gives 1.7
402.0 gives 1.2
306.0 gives 1.0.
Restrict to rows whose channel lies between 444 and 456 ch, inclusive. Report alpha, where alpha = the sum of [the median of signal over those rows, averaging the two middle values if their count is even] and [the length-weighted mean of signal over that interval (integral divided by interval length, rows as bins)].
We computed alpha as 140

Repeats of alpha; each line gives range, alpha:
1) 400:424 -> 172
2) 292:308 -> 196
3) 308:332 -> 183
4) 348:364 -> 180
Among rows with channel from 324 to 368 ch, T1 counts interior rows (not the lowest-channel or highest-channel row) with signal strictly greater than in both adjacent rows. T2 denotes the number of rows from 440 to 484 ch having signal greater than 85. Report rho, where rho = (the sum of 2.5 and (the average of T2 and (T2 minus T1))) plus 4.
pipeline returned 5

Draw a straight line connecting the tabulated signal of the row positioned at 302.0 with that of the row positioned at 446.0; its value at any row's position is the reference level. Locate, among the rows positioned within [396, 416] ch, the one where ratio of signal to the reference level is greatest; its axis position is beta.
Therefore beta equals 414.0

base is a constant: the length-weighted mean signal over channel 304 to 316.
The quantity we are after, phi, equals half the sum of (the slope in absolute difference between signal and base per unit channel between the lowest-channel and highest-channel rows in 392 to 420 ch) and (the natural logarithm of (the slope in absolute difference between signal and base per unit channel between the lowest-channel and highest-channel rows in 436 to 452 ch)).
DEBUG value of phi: 0.0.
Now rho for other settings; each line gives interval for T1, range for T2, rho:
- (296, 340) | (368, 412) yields 16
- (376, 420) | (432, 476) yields 6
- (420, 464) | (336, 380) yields 17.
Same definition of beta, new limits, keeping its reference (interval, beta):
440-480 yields 442.0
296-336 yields 298.0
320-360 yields 350.0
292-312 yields 298.0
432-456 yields 434.0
